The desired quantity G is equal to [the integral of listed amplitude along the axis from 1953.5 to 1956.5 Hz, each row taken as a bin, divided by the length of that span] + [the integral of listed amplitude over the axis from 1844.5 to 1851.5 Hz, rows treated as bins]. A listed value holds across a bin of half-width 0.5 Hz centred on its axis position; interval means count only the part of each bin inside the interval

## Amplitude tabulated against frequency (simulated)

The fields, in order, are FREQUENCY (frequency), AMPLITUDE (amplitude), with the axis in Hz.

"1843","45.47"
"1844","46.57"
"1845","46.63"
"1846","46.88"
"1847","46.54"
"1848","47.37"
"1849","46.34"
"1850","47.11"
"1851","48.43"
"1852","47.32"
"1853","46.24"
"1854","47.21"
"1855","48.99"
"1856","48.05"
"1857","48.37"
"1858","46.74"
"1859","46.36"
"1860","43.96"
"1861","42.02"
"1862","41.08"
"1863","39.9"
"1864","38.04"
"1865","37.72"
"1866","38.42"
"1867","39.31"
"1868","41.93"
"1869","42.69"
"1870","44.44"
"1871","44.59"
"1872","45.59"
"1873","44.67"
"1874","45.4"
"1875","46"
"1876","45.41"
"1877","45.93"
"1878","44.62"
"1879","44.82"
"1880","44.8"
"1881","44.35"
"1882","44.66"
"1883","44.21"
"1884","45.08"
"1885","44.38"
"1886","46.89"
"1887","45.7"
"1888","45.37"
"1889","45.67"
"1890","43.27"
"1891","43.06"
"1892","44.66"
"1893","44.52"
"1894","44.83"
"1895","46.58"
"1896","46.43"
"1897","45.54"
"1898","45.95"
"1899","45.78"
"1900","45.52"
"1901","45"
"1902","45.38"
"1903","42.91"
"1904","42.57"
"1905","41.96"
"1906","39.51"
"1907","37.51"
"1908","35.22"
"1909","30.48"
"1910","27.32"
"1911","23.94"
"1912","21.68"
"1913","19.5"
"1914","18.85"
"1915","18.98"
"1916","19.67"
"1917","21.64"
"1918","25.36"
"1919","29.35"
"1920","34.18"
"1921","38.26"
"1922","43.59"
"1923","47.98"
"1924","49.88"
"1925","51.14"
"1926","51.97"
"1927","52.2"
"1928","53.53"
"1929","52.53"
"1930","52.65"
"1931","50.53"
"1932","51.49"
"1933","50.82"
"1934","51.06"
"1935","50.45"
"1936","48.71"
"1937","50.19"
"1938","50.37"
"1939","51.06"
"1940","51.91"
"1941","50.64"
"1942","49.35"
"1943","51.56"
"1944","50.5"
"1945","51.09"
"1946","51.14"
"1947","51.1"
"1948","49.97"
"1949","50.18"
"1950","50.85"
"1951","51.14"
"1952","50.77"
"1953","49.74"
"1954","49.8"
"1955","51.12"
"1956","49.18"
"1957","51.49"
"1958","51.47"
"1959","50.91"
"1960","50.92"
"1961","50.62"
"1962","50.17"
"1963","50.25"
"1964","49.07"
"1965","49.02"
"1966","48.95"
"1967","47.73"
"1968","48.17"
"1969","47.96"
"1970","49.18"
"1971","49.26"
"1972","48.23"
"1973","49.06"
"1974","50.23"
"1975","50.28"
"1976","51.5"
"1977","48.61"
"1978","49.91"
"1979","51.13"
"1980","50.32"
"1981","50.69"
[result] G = 379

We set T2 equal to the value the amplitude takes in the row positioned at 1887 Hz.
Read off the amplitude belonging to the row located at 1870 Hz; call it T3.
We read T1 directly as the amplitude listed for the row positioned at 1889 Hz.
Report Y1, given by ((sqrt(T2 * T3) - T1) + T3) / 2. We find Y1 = 22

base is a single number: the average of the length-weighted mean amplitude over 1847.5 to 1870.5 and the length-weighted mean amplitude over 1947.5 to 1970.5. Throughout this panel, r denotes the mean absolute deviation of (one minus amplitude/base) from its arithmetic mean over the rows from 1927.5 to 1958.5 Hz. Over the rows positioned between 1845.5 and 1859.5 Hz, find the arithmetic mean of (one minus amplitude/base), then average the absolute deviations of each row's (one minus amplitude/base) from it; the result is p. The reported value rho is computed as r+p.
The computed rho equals 0.03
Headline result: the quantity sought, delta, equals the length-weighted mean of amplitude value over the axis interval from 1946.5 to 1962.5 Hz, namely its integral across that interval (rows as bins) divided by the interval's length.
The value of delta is 51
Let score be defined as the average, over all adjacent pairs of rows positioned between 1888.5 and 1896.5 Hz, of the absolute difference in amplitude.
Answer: 0.9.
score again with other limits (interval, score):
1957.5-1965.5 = 0.4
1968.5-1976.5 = 0.8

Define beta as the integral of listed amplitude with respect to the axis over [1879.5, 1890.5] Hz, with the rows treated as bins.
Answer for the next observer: 494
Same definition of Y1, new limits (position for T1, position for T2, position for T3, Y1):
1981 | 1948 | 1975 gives 25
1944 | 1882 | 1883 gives 19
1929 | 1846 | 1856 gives 21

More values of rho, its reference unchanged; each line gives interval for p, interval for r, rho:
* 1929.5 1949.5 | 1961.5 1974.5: 0.03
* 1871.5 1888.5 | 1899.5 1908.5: 0.07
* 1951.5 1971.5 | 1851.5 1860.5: 0.04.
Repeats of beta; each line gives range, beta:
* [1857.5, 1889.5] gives 1401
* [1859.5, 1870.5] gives 450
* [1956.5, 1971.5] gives 745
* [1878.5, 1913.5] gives 1445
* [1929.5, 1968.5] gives 1966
